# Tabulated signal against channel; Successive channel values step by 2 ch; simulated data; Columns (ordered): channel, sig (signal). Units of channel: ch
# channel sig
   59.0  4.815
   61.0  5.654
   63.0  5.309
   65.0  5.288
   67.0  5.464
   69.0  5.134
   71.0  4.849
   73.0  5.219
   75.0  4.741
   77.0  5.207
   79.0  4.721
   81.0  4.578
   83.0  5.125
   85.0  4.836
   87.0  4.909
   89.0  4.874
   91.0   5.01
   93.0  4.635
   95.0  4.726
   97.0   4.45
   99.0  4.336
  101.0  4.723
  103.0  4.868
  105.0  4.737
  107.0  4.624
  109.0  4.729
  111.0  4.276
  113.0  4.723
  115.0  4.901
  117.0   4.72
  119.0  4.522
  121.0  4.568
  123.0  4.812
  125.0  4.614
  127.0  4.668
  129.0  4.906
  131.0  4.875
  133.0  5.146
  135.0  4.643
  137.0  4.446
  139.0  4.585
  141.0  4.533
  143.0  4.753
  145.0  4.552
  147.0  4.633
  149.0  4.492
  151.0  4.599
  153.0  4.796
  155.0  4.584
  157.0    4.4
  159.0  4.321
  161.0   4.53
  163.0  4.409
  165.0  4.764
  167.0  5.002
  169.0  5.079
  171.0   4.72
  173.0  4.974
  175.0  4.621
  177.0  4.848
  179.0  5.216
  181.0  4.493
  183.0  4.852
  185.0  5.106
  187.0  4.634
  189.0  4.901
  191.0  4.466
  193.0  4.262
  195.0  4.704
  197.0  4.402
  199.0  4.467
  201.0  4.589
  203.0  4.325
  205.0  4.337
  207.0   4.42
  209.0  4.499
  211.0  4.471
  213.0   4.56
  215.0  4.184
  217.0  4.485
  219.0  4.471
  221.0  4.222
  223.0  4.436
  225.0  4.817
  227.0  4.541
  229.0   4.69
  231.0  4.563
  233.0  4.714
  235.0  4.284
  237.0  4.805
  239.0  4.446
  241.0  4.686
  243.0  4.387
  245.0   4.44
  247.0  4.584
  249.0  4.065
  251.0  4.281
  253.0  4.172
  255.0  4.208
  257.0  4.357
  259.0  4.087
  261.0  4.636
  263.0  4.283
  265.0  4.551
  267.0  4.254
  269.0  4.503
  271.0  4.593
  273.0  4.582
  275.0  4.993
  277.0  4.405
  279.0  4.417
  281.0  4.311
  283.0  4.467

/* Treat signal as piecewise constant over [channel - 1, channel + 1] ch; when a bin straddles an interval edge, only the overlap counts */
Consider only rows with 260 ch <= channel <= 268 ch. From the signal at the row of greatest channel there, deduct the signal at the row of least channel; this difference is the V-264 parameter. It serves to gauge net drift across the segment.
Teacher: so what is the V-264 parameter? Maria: -0.4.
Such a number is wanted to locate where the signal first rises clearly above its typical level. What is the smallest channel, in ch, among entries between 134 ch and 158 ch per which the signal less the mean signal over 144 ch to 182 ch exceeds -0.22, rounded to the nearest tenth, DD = 135.0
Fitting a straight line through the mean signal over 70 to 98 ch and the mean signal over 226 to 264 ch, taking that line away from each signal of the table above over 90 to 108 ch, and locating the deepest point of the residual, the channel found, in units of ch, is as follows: 99.0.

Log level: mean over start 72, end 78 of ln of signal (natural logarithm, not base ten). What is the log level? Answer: 1.62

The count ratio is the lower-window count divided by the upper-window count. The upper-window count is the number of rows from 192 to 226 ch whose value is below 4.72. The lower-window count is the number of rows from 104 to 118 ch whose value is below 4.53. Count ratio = 0.06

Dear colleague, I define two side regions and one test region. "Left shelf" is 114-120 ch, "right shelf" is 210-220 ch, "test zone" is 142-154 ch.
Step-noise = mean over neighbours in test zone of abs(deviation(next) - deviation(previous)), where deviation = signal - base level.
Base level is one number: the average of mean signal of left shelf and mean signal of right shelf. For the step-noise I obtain 0.15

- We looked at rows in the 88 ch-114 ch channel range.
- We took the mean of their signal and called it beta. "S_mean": 4.67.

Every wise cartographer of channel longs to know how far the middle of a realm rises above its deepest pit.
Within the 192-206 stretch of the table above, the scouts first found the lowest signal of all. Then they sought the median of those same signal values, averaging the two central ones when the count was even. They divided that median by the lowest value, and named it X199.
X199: 1.03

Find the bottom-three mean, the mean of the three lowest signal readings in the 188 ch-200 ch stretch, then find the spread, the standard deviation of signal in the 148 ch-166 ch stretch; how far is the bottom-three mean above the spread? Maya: 4.22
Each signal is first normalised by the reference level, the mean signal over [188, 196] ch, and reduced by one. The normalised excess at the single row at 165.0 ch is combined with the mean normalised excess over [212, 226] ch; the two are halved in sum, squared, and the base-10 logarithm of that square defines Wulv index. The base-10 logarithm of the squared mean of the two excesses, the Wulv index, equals -4.5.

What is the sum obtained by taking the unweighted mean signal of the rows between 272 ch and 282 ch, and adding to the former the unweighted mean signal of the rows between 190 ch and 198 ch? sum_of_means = 9.0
